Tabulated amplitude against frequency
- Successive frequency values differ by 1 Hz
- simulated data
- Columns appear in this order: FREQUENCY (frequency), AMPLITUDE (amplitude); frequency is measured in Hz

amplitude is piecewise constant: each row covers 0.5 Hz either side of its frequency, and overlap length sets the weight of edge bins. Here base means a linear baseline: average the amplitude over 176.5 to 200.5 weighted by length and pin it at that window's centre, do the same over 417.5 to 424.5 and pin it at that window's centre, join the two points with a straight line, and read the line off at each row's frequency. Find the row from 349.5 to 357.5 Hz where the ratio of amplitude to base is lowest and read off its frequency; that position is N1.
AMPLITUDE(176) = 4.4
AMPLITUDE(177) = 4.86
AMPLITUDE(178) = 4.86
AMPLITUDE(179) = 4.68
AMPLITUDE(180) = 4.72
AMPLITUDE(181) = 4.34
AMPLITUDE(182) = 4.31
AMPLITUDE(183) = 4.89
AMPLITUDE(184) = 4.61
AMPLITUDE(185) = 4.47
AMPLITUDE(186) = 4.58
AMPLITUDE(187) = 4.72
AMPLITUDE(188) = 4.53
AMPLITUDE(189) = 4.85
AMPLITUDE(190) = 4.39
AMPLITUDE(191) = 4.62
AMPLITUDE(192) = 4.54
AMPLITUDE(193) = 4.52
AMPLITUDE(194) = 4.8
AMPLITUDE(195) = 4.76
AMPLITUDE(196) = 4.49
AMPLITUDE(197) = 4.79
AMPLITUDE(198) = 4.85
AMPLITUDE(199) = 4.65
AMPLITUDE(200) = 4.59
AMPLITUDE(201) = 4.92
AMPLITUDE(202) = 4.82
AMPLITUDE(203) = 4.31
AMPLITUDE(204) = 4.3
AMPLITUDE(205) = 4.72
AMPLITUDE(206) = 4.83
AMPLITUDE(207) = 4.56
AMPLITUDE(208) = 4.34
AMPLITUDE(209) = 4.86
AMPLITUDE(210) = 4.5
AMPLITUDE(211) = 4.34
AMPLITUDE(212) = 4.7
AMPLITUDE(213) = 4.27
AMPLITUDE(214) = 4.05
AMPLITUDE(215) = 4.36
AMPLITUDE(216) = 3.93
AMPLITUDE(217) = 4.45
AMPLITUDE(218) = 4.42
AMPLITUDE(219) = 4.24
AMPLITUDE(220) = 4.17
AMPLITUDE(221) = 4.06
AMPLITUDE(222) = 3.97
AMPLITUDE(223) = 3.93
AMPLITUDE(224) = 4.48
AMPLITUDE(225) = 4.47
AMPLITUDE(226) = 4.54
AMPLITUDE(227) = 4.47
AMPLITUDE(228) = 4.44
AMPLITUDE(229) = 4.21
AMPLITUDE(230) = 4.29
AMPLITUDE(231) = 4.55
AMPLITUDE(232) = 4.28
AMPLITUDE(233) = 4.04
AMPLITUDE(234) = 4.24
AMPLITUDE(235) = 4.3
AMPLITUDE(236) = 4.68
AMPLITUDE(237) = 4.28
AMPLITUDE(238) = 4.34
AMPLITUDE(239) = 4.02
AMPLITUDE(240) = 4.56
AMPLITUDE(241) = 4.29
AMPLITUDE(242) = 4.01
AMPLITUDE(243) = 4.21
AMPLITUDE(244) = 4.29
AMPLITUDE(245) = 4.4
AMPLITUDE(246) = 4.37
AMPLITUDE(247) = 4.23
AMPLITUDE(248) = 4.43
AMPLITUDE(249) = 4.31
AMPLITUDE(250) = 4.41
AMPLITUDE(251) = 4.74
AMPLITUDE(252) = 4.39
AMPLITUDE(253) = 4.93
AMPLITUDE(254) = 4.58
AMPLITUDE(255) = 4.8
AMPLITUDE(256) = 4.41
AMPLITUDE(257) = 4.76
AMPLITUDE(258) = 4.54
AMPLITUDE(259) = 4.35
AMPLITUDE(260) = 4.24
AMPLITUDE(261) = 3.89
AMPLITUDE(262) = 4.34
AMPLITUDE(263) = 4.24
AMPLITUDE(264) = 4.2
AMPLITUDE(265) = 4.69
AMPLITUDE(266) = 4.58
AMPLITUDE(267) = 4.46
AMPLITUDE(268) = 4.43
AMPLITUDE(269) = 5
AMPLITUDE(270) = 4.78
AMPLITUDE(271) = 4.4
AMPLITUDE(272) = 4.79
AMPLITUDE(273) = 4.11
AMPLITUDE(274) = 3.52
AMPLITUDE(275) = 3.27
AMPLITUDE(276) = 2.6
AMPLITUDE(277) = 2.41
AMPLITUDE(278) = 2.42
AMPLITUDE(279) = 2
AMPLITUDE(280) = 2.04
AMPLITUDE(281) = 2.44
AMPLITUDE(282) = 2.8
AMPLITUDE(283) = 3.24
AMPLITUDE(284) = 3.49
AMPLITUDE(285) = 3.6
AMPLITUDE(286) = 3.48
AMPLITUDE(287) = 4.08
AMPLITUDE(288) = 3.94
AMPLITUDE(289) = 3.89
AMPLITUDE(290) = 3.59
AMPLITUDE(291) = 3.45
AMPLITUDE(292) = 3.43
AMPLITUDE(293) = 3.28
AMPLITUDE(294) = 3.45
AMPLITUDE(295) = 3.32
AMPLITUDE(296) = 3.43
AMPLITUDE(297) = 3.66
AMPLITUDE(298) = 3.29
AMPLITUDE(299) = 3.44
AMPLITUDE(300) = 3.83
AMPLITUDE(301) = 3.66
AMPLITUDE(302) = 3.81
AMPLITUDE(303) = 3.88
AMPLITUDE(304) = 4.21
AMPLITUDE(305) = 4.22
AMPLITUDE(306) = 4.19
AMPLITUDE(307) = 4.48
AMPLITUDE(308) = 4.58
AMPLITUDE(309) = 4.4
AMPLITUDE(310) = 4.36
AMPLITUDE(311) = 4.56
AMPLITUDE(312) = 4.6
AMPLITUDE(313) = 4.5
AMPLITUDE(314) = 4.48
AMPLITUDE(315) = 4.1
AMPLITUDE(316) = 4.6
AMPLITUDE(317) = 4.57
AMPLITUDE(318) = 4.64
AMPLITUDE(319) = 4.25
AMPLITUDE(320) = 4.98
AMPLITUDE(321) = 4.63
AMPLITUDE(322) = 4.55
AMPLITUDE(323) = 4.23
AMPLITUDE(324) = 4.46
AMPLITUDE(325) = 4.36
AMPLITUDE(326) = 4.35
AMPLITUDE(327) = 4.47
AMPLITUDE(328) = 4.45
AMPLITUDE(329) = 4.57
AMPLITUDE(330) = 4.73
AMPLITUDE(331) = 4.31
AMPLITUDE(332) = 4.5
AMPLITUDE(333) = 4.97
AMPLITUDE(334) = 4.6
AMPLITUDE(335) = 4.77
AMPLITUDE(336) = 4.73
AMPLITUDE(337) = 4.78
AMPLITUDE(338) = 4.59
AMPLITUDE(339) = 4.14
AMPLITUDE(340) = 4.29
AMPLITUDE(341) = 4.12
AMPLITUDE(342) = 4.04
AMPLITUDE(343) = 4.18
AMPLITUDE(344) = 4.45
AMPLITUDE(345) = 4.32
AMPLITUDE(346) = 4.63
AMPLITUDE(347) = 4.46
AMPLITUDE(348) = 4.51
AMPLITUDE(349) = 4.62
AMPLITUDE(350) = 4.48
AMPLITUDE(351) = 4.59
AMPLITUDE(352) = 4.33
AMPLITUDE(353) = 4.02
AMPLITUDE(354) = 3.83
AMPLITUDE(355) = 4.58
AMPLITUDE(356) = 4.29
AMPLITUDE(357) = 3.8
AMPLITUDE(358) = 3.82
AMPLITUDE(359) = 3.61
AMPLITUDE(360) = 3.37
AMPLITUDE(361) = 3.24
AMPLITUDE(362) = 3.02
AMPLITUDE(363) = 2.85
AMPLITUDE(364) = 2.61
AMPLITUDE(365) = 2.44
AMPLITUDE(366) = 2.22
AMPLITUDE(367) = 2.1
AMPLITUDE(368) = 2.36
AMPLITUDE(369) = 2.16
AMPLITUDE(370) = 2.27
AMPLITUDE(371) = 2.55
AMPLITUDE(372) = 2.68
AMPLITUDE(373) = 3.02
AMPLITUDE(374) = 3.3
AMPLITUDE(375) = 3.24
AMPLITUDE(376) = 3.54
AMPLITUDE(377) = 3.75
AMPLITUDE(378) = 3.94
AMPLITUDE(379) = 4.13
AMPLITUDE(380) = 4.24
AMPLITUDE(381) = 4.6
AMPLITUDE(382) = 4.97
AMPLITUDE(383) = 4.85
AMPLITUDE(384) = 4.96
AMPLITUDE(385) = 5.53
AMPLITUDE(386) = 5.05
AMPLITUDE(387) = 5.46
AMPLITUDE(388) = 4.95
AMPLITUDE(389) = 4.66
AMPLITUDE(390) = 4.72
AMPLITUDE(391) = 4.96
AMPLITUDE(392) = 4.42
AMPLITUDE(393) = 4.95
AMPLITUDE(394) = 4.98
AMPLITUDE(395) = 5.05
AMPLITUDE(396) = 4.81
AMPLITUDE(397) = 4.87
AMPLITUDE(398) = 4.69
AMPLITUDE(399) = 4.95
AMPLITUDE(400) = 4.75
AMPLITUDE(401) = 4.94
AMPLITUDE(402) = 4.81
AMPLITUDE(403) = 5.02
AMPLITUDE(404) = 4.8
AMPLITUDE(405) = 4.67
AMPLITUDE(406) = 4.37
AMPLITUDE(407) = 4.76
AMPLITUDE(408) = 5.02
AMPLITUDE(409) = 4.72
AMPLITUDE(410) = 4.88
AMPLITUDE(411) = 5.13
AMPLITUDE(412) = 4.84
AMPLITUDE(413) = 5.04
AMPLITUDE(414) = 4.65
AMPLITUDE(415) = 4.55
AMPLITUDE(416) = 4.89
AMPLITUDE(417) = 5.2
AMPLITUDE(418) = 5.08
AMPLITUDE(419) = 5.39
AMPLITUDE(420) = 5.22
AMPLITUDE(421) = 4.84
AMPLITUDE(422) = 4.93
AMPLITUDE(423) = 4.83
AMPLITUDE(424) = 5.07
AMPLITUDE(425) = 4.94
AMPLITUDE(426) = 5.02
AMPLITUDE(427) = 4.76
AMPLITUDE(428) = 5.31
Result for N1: 357 Hz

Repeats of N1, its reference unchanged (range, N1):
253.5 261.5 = 261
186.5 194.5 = 190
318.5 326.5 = 323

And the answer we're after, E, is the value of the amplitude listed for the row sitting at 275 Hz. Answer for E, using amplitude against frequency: 3.27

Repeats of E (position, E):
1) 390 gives 4.72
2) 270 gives 4.78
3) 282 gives 2.8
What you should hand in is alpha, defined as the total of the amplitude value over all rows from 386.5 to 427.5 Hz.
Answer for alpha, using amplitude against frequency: 201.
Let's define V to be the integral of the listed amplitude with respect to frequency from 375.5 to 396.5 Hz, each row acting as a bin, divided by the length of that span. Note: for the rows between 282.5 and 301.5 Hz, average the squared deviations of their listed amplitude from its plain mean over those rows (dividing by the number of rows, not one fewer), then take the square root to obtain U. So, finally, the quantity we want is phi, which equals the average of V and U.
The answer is 2.46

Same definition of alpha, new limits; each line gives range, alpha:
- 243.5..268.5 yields 111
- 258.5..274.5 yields 70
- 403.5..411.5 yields 38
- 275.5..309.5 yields 118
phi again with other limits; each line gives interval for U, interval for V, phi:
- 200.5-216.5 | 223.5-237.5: 2.33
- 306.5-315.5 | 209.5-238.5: 2.23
